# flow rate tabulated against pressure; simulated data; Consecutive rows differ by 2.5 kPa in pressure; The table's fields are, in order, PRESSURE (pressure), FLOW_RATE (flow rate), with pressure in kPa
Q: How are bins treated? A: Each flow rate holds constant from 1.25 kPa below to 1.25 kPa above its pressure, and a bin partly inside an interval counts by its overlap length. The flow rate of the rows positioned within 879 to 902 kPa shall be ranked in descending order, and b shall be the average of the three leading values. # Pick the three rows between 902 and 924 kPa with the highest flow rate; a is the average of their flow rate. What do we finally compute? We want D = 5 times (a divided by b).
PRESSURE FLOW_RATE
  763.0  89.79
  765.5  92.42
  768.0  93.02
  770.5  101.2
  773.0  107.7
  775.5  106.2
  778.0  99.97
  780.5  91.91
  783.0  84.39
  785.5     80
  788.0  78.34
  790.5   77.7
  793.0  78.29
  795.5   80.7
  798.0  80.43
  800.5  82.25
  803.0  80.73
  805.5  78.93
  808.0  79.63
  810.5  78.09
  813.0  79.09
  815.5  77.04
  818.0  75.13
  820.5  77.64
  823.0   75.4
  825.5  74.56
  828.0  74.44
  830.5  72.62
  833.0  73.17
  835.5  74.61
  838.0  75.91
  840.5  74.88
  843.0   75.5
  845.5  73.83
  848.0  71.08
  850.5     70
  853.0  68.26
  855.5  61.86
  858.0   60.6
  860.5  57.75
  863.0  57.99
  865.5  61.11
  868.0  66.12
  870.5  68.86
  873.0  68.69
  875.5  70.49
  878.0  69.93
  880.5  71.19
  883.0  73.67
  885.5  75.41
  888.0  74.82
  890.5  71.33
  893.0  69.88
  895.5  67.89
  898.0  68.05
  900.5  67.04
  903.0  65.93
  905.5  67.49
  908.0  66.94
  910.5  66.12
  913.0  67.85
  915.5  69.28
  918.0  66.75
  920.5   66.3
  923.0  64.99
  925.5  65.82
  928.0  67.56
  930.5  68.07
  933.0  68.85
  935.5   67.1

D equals 4.6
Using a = 68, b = 75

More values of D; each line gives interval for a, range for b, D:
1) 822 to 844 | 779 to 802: 4.4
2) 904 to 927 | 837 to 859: 4.5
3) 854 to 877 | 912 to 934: 5.0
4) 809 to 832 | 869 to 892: 5.2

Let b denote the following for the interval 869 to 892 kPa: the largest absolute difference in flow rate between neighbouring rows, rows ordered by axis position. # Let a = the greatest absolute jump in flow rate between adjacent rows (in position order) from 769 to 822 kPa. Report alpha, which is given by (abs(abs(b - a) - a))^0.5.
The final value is 1.9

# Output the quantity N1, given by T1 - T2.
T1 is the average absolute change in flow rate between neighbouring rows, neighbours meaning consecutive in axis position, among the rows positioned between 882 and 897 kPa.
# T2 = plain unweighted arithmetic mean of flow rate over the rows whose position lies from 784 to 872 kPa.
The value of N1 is -72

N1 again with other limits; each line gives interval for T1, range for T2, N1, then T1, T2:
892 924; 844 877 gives -65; 1.2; 66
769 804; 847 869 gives -61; 3.3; 64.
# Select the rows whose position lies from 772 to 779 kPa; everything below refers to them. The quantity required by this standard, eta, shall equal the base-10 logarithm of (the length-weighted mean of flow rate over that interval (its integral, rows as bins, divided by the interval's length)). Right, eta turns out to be 2.02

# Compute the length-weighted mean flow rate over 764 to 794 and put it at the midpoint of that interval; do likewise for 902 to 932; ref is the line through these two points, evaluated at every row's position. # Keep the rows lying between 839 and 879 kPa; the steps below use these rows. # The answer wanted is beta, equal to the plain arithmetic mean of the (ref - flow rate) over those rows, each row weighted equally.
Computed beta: 10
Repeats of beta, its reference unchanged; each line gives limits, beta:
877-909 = 1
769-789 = -3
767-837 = 4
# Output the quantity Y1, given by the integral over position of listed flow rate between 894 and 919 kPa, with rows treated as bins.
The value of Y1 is 1684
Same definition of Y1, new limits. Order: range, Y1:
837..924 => 5949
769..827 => 4855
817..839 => 1646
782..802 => 1604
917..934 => 1137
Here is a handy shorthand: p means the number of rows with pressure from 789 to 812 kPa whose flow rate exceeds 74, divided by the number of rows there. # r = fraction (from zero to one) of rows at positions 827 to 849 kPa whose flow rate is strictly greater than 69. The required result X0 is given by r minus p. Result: 0.0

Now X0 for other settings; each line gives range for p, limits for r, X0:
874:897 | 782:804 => 0.8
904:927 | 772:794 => 1.0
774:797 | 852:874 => -1.0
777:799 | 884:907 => -0.6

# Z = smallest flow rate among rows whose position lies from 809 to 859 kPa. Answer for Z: 60.6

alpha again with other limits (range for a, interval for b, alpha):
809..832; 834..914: 1.2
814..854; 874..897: 1.4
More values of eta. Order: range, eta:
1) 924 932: 1.83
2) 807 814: 1.90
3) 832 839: 1.87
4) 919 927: 1.82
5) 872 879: 1.84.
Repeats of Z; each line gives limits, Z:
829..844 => 72.62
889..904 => 65.93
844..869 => 57.75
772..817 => 77.04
